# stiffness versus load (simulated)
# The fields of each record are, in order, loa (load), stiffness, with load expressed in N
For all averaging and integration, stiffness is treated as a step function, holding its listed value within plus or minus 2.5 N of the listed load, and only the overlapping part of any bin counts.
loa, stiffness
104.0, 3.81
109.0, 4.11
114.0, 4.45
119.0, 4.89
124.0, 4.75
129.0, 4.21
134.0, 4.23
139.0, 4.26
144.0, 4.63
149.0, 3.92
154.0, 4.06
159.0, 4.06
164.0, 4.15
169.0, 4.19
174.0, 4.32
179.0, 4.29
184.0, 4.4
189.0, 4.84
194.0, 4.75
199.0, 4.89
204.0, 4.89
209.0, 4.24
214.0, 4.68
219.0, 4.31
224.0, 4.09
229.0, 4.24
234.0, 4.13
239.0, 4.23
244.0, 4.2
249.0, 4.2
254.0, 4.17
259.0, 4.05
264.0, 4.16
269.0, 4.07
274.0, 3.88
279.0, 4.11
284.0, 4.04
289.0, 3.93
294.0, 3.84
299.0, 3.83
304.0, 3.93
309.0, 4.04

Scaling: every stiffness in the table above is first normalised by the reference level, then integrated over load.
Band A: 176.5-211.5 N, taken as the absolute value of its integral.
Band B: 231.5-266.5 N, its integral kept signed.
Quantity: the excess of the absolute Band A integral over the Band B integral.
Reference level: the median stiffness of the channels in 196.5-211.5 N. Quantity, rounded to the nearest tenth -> 3.2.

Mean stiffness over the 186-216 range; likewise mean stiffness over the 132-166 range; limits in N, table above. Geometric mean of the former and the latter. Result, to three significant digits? 4.44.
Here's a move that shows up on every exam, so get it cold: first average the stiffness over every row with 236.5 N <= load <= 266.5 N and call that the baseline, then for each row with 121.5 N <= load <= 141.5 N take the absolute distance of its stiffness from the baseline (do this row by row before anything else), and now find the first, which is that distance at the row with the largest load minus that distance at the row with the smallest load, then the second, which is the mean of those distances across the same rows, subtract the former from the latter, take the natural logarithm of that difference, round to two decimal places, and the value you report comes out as -0.38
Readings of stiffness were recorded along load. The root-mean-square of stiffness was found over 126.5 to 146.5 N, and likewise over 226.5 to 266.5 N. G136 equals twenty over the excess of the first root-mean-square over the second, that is 123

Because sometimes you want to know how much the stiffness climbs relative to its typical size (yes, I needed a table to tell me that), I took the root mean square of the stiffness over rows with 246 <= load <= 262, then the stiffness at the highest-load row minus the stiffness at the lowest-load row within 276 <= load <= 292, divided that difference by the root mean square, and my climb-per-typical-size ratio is -0.04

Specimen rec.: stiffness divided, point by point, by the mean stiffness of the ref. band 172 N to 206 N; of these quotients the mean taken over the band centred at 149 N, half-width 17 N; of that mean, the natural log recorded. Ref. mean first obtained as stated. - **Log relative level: -0.100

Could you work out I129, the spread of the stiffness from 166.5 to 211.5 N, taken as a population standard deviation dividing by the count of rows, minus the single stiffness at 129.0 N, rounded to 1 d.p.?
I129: -3.9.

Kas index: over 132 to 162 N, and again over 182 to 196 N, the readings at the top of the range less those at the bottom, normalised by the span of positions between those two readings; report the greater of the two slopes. 0.035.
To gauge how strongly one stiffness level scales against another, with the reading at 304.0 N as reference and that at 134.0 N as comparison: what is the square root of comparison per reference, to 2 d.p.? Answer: 1.04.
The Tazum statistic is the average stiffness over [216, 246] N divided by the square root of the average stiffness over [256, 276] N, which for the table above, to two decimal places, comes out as 2.09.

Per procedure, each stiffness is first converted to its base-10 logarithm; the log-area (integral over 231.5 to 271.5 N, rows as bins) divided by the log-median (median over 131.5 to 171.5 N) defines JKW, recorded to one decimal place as 39.9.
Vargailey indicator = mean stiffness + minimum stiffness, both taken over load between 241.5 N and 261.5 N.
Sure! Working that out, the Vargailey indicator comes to 8.2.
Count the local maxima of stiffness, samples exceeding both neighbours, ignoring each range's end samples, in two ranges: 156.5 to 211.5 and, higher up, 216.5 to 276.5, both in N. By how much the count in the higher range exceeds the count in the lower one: 1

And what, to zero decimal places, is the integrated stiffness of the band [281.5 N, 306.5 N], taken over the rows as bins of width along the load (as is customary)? 98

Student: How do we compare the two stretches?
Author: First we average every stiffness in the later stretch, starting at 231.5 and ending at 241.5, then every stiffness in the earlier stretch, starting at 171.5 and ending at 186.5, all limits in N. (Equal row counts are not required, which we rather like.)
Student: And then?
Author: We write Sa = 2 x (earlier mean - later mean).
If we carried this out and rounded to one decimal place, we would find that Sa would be 0.3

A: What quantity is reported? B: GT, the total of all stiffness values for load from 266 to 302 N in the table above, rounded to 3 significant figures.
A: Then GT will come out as 27.7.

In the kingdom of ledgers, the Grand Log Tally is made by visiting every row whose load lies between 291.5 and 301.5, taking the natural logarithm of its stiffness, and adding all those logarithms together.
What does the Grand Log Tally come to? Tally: 2.69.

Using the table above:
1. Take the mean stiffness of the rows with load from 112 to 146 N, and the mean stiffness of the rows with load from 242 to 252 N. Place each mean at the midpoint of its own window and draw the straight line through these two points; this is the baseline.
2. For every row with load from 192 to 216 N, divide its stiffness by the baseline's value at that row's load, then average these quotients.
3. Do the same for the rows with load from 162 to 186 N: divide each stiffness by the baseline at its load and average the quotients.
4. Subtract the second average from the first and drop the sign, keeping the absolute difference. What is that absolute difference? 0.114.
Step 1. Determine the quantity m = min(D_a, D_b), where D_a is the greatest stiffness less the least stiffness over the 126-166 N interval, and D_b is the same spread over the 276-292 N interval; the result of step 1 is 0.18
